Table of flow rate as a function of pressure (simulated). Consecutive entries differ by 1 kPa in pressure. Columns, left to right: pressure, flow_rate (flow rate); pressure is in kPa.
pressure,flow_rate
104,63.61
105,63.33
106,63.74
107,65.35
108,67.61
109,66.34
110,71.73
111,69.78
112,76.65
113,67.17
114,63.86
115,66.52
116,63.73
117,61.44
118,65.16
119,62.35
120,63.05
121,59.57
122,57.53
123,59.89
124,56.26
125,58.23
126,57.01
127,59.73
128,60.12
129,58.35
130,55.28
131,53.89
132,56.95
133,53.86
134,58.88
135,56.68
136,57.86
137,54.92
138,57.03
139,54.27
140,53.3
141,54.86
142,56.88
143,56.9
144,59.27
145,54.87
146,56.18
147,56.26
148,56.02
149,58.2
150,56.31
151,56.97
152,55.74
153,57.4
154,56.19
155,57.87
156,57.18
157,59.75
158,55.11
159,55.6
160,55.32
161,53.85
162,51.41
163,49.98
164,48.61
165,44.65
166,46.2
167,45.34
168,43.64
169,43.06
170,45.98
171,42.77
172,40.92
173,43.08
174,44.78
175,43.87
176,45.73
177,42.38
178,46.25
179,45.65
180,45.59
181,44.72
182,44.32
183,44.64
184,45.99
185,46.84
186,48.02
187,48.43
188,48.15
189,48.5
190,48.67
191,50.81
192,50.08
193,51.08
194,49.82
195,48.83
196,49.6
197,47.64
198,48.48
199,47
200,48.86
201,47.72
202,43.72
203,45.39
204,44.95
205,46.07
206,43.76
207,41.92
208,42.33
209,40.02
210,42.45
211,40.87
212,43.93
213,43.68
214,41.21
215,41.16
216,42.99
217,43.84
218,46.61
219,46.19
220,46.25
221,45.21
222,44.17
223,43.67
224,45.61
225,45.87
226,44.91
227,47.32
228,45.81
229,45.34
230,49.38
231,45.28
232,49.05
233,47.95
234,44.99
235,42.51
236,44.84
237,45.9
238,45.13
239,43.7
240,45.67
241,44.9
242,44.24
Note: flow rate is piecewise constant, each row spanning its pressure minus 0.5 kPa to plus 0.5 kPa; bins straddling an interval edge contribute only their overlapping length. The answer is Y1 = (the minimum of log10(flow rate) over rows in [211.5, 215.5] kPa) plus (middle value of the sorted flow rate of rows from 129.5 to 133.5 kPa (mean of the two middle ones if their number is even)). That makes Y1 56.2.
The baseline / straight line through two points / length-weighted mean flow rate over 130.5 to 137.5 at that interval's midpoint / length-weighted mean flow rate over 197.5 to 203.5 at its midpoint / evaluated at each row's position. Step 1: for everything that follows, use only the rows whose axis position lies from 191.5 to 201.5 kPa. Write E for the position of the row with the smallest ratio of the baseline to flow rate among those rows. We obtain 193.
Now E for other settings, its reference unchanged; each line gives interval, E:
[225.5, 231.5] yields 230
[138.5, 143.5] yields 143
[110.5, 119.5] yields 112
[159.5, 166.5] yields 160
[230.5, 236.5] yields 232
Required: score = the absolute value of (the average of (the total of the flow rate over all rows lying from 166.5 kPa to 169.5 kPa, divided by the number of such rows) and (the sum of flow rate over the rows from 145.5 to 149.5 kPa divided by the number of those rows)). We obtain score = 50.3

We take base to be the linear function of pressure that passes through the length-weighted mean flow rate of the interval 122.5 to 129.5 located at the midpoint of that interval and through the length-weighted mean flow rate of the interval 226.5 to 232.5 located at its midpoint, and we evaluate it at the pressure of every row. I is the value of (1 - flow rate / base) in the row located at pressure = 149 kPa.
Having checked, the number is -0.04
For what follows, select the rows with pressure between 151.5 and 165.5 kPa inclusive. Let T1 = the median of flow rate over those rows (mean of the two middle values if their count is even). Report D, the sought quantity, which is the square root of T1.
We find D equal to 7.4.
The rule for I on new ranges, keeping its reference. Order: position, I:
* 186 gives 0.07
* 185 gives 0.10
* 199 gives 0.07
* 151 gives -0.02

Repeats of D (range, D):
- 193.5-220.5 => 6.7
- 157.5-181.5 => 6.8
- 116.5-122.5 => 7.9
